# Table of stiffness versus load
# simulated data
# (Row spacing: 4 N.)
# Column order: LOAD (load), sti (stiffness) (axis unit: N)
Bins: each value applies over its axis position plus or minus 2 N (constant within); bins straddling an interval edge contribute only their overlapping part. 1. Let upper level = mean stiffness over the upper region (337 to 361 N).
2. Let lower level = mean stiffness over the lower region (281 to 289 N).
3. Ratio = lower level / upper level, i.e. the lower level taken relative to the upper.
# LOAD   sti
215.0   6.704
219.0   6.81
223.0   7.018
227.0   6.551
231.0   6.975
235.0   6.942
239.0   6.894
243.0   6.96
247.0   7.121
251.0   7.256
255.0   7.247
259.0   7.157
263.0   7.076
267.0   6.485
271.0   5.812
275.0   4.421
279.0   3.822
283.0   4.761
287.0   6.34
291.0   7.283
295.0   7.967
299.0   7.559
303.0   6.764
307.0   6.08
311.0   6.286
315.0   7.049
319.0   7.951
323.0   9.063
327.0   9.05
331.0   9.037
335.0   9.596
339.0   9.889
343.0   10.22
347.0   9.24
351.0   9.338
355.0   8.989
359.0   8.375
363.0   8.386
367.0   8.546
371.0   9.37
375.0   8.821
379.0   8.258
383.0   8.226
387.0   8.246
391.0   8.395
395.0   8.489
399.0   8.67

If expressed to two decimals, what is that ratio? 0.59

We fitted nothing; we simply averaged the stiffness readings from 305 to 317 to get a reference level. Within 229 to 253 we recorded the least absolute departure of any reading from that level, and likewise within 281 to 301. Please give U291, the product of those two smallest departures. 0.06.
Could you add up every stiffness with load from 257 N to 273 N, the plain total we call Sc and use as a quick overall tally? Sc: 27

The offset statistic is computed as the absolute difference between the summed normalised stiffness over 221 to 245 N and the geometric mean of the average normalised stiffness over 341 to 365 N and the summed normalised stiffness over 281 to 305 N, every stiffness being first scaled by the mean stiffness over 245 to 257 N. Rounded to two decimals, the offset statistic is 3.07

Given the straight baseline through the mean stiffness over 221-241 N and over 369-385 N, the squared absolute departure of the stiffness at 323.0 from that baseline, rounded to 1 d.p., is 1.1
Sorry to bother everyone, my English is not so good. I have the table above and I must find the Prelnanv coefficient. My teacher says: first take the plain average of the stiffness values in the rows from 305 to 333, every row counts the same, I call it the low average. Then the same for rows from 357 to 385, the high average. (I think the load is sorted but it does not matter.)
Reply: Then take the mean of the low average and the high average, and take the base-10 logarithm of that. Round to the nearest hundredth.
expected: 0.91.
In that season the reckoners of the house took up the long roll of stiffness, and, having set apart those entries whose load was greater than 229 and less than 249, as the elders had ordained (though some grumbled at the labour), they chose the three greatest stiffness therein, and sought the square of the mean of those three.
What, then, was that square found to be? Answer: 49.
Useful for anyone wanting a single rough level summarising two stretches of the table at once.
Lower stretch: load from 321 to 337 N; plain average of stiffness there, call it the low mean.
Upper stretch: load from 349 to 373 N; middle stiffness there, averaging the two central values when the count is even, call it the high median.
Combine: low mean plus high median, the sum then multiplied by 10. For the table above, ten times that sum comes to 180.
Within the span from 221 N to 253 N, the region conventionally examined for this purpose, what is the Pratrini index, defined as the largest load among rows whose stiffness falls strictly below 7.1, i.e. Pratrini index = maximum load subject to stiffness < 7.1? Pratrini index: 243.0 N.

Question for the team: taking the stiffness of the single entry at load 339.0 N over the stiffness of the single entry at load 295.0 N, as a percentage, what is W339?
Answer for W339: 124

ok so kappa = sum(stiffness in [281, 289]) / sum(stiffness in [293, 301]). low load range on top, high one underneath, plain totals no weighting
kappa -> 0.71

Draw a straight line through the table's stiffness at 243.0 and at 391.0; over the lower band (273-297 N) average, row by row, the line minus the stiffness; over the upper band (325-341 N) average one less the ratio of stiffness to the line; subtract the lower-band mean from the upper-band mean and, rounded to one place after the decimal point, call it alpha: -1.8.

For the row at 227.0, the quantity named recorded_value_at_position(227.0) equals 6.551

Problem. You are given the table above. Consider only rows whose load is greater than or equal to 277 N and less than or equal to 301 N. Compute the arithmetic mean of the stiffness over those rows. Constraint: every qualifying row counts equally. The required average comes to 6.3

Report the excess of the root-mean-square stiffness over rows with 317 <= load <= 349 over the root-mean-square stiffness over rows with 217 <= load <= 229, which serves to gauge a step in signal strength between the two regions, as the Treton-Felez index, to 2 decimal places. 2.48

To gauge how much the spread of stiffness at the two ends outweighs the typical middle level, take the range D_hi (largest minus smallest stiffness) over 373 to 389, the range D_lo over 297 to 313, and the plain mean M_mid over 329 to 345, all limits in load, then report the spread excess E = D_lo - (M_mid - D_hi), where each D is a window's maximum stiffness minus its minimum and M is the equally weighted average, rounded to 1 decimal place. -7.6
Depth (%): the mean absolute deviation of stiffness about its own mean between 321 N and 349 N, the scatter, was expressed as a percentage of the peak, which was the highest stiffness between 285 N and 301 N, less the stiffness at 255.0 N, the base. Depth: 55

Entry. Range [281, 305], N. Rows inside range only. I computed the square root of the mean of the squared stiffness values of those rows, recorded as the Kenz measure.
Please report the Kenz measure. 6.86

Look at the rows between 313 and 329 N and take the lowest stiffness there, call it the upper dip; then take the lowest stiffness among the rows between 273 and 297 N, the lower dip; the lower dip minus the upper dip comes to -3.2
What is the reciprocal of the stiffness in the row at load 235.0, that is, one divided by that 0.144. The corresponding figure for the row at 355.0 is 0.111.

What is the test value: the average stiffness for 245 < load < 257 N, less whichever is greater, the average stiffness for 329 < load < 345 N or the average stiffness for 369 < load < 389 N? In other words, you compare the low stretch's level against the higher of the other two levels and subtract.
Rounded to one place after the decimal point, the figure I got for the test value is -2.5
